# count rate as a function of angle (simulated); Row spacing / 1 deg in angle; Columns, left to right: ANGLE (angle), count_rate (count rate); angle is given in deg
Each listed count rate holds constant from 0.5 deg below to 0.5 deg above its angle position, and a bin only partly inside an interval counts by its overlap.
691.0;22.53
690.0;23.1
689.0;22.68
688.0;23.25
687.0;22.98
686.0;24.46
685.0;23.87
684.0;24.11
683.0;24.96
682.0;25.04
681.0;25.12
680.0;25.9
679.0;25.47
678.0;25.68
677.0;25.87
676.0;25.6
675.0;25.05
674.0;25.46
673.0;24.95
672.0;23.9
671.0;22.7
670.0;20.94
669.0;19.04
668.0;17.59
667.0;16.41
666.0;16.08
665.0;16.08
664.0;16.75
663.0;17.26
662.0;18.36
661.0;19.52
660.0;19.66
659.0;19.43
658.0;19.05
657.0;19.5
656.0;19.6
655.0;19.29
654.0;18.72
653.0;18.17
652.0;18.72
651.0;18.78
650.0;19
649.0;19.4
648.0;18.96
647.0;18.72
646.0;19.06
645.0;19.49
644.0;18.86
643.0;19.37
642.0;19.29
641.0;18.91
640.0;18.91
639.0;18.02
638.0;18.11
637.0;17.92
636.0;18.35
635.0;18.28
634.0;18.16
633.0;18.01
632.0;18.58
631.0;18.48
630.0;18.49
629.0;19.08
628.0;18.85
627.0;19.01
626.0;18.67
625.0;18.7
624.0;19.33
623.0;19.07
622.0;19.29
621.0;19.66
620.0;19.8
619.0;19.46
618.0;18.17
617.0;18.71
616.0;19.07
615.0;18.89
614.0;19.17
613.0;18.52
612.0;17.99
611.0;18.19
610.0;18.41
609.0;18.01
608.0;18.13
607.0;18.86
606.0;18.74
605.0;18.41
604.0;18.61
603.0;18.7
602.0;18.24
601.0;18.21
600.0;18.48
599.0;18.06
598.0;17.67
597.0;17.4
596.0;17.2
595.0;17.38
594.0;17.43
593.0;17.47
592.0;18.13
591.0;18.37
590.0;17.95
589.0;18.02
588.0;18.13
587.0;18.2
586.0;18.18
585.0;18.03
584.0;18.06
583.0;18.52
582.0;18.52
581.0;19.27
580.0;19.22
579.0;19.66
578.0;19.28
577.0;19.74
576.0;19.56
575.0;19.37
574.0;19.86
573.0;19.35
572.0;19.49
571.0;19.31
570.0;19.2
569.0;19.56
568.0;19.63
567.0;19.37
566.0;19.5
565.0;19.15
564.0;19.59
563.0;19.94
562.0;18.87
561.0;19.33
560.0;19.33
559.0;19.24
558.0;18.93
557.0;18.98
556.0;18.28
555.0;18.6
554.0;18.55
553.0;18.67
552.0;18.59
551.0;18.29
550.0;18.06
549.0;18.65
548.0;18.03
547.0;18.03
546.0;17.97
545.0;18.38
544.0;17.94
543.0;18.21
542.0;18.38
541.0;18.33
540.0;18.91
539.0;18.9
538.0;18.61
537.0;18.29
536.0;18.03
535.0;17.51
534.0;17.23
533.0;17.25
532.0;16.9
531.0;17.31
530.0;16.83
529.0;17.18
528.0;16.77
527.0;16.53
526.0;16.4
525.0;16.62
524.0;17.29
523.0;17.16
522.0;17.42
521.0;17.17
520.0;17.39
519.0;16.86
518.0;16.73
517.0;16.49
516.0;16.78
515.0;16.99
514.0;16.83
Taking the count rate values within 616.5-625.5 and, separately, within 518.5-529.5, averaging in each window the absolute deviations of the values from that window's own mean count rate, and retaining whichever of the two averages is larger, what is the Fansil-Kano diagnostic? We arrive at 0.42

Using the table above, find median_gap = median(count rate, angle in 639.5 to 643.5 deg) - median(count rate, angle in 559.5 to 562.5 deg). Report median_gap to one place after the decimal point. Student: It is -0.2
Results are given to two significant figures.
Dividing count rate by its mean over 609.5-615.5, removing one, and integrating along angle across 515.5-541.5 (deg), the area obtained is -1.7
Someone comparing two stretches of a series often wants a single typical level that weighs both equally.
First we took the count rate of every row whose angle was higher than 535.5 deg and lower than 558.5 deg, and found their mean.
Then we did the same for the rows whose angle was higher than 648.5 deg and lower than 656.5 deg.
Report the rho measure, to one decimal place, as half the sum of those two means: 18.7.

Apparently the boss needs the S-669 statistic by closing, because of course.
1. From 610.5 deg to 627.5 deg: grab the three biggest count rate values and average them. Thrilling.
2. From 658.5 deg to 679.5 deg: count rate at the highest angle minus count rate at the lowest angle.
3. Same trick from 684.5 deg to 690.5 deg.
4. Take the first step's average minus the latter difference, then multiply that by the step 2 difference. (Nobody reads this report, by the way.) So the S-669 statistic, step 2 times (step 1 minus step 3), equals 123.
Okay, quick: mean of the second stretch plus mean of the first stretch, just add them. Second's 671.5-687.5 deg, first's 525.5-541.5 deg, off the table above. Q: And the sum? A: 42.5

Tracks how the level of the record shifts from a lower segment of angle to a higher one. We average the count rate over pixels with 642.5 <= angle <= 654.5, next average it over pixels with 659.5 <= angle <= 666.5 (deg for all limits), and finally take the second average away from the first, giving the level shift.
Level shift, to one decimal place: 1.3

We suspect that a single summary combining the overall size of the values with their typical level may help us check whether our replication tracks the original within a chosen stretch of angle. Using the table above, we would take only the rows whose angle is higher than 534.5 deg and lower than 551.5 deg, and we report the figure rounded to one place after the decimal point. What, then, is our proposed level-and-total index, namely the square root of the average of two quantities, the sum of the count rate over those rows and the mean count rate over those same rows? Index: 12.8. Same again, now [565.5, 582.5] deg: 13.2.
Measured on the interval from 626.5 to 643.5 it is 12.9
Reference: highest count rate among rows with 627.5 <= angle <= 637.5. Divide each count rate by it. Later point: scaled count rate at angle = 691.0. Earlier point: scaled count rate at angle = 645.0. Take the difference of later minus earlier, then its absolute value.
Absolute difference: 0.16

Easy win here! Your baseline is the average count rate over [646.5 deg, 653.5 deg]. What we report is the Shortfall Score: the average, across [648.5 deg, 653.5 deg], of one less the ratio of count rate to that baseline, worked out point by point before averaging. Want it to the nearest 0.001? 0.000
